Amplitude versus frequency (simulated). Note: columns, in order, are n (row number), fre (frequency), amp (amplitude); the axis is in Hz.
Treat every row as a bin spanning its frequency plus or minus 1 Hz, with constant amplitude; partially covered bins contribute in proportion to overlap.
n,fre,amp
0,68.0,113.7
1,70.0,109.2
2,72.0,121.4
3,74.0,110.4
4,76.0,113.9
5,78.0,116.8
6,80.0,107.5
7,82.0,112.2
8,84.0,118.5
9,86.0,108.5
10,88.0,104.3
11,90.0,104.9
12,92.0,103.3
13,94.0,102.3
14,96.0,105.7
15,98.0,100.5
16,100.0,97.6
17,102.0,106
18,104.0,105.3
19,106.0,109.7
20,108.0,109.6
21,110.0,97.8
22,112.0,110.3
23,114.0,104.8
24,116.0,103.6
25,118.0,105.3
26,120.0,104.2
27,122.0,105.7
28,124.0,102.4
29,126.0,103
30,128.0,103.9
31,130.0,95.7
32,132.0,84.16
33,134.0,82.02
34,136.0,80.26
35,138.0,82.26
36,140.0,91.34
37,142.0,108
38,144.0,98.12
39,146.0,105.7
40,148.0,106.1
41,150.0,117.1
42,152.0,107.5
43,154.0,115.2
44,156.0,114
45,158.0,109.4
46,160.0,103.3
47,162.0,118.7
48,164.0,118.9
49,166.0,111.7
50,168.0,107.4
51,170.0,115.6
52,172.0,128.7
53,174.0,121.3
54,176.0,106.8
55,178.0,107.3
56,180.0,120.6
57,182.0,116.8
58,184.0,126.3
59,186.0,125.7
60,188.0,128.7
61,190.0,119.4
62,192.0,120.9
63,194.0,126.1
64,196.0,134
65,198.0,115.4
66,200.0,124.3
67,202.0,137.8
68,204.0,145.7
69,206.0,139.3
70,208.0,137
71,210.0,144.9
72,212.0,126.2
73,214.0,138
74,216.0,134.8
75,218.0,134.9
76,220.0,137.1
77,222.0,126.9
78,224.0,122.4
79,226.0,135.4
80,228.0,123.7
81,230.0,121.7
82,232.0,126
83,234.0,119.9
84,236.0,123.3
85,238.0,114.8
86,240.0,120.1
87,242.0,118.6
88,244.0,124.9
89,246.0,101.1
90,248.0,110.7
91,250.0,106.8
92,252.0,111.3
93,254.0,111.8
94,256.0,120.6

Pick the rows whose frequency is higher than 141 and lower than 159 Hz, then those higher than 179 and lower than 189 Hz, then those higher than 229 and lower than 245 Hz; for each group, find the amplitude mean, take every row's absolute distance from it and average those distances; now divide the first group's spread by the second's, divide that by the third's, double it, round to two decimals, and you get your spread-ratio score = 0.79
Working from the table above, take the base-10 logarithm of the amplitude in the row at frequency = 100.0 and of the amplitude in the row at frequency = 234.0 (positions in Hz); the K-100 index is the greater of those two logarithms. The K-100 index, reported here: 2.079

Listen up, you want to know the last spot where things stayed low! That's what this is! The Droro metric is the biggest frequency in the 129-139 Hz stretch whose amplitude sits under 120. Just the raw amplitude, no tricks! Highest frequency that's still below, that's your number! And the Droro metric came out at 138.0 Hz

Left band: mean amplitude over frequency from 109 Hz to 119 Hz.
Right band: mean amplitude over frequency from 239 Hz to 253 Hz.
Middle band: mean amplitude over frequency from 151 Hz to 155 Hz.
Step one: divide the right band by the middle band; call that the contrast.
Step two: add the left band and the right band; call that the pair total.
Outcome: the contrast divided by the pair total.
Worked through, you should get 0.0047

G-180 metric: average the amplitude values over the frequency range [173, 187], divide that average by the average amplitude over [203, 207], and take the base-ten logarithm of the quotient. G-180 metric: -0.083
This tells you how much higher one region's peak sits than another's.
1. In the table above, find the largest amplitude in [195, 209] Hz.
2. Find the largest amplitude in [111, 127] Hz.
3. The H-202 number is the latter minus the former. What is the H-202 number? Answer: -35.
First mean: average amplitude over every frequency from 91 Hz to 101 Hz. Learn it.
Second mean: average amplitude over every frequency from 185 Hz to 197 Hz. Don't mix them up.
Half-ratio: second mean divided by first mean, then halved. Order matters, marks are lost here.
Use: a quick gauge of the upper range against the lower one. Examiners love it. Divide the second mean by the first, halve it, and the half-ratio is 0.62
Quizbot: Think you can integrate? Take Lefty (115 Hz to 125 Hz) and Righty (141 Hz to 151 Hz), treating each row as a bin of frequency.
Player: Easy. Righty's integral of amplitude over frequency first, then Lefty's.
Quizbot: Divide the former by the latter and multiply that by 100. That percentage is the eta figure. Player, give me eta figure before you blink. 103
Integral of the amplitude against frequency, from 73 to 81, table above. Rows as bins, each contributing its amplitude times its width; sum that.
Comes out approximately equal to 897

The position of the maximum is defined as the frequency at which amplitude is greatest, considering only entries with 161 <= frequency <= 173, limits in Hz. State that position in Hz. 172.0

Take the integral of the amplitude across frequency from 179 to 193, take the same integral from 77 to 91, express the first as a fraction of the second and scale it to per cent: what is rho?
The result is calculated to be 111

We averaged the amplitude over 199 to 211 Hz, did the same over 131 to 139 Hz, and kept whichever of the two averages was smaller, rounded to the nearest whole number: 82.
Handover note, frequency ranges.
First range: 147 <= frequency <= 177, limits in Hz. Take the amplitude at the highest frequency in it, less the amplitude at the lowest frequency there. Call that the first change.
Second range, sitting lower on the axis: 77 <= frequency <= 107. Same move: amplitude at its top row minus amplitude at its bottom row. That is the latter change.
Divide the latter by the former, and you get -10.1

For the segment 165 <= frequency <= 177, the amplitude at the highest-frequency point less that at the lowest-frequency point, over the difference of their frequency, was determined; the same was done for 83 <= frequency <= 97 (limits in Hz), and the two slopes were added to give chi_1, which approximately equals -1.6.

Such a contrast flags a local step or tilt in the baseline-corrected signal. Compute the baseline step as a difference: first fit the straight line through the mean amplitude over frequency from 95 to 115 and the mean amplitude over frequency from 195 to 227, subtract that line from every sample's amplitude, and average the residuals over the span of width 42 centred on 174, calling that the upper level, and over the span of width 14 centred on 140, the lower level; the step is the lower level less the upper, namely -16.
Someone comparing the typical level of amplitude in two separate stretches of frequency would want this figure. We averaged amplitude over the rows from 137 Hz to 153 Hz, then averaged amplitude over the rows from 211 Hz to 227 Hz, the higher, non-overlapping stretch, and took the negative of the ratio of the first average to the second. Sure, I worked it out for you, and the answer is -0.8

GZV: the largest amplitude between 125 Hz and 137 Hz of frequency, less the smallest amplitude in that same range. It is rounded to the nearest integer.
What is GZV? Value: 24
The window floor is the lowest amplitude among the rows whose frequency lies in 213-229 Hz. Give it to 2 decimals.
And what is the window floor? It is 122.40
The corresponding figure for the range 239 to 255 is 101.10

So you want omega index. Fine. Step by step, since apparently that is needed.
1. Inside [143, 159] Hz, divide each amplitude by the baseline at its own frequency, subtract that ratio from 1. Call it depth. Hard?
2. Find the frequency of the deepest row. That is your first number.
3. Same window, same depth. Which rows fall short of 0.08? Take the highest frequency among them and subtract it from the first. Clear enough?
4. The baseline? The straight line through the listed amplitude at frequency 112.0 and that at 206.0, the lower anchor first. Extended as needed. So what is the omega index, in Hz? -12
